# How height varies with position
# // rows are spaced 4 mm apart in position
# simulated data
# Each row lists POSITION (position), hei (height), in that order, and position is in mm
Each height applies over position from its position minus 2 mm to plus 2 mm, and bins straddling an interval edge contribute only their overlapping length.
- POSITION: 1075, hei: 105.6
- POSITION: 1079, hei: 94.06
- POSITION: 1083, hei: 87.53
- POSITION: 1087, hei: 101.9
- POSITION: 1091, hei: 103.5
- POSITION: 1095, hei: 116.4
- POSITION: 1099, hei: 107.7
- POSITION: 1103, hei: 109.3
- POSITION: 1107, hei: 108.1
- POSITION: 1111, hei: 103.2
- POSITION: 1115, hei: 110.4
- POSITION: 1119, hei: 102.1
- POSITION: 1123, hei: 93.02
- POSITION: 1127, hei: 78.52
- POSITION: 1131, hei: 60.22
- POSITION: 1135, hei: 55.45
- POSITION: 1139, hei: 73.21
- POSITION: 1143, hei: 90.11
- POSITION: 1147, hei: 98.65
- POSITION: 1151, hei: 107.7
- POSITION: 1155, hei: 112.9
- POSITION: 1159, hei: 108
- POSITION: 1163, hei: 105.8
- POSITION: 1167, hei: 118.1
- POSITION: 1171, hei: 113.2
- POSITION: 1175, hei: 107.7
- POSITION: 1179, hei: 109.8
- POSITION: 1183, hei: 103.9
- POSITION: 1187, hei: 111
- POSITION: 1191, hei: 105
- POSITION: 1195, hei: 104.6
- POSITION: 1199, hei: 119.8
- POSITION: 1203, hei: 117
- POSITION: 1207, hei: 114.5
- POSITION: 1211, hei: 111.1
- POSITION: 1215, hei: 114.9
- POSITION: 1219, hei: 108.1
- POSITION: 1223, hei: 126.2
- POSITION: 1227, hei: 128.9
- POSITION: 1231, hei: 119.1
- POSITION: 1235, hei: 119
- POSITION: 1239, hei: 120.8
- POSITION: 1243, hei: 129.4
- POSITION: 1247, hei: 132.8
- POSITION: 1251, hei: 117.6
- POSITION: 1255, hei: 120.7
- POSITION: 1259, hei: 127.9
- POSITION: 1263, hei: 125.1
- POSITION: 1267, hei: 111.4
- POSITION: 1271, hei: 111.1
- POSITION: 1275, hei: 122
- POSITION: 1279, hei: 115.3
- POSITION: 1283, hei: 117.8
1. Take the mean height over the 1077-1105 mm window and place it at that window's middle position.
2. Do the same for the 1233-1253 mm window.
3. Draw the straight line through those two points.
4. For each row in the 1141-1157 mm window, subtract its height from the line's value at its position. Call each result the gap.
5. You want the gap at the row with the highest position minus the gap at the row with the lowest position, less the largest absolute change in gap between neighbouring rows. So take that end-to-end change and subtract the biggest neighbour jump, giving -30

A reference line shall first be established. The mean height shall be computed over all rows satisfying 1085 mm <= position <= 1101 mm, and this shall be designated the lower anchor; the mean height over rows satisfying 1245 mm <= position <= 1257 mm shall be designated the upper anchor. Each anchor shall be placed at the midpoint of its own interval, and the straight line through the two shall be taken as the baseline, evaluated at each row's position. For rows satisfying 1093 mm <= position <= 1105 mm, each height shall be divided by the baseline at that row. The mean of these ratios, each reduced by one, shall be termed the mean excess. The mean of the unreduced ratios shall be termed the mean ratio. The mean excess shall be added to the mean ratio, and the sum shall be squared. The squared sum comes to 1.12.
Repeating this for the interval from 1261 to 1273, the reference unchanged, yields 0.72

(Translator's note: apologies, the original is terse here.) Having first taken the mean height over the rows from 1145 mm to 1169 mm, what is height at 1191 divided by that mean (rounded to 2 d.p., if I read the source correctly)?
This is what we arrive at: 0.97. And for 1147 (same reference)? 0.91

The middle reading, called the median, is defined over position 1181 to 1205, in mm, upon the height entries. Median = 108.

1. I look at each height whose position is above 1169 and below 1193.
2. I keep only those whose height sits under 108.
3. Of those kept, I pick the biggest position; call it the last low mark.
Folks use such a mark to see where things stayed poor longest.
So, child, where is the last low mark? 1191 mm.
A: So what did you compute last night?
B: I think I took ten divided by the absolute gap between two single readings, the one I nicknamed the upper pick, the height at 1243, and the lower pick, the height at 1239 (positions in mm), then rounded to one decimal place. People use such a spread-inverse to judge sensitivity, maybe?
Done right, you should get 1.2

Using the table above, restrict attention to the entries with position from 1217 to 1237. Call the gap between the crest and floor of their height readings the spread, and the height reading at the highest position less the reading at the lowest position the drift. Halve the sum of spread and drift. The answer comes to 16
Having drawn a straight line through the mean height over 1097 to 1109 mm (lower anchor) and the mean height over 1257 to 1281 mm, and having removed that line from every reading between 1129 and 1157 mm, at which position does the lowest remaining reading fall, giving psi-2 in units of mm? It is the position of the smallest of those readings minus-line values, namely 1135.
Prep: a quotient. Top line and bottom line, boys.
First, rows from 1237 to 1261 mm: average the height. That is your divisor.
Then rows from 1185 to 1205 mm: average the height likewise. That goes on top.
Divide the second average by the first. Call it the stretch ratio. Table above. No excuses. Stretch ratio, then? 0.89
